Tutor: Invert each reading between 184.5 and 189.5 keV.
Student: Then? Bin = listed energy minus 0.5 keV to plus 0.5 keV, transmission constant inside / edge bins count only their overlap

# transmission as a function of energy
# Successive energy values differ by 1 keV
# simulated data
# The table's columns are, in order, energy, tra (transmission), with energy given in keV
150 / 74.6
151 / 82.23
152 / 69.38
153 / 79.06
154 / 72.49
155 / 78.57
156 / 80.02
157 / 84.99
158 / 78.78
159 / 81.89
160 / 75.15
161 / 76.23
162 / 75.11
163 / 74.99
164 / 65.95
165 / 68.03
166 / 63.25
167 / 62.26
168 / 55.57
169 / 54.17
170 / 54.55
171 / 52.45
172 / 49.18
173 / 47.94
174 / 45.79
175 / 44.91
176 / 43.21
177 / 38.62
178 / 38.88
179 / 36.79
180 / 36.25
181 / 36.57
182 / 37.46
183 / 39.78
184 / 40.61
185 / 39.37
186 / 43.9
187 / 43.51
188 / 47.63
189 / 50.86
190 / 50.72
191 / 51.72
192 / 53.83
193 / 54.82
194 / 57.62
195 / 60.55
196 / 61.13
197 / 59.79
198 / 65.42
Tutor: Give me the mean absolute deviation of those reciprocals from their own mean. 0.0016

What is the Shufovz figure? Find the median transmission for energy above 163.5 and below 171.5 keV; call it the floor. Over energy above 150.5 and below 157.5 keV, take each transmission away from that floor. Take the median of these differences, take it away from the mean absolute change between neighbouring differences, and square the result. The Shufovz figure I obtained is 733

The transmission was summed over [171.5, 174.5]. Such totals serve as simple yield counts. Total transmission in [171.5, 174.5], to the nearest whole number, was 143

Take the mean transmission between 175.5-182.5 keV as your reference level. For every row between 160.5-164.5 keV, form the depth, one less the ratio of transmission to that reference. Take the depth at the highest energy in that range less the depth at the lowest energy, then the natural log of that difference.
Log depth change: -1.31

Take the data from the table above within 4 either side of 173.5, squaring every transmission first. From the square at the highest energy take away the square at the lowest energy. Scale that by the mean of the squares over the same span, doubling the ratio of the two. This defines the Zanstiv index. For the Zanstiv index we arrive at -1.3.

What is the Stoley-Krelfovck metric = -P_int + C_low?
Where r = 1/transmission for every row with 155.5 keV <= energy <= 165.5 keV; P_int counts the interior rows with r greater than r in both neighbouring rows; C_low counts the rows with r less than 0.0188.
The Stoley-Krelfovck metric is 7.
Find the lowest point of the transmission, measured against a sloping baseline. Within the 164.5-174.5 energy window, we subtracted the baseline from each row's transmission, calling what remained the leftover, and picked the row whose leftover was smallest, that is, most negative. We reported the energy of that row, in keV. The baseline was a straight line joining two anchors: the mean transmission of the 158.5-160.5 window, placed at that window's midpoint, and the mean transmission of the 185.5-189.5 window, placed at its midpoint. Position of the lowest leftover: 174 keV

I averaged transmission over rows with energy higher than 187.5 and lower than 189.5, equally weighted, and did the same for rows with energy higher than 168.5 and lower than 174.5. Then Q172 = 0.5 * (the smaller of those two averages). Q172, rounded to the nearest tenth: 24.6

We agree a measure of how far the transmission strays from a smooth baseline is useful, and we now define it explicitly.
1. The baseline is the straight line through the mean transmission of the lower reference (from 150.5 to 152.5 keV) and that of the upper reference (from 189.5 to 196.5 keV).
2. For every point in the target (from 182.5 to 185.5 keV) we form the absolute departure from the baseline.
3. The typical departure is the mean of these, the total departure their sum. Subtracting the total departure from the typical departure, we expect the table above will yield -40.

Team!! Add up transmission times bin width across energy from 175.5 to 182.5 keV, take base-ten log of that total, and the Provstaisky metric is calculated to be 2.43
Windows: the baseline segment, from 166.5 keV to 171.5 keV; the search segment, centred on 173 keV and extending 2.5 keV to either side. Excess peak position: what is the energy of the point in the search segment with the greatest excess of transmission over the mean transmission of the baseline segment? 171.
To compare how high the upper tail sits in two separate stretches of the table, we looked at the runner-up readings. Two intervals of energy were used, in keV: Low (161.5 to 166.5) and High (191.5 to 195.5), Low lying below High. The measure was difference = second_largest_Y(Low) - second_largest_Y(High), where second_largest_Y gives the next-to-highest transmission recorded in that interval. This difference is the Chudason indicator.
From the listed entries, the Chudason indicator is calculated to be 17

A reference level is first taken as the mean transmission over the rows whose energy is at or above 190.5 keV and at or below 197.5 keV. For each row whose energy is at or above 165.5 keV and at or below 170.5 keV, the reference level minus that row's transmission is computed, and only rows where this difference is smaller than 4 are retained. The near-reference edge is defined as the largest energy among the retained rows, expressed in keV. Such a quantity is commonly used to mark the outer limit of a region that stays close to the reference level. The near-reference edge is 170 keV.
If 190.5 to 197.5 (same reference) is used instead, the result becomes 197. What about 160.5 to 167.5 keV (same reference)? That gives 167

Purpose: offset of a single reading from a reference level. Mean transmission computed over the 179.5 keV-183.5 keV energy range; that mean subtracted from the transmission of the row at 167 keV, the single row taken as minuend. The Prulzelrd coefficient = 25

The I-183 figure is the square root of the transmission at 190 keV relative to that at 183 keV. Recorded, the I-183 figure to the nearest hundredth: 1.13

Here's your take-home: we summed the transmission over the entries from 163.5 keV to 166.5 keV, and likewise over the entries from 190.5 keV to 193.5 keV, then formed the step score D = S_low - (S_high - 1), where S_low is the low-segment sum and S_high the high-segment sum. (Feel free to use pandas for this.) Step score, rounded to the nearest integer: 38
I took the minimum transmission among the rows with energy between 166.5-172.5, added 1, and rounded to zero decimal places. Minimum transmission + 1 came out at 50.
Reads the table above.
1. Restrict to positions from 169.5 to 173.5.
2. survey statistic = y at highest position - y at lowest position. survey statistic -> -7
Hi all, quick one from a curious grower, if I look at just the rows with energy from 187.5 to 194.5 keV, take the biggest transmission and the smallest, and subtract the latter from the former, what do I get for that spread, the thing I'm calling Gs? 10.0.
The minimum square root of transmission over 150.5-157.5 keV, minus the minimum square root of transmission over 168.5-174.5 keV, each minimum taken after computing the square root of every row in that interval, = 1.6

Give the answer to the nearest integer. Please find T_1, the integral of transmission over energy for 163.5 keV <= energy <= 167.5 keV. 259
